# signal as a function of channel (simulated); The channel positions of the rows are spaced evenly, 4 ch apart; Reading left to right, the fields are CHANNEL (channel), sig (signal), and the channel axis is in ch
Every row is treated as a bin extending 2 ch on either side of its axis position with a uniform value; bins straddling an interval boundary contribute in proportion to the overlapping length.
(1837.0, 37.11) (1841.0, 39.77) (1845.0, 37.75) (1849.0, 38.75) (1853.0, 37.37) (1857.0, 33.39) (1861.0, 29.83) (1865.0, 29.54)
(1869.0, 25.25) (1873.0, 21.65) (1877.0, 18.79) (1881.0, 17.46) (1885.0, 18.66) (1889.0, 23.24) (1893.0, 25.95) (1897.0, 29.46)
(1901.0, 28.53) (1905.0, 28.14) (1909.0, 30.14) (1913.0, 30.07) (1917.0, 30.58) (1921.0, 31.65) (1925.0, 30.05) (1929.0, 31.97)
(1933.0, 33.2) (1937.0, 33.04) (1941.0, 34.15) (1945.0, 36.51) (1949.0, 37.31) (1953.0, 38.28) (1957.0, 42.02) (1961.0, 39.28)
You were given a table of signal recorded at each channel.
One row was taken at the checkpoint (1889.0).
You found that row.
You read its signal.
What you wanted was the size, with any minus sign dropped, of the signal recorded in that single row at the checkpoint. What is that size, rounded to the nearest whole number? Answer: 23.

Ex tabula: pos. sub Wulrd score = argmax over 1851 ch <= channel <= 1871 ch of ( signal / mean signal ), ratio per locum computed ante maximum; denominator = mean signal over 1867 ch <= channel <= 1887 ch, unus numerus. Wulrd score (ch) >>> 1853.0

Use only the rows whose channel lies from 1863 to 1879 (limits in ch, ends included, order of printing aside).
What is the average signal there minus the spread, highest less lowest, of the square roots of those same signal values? 23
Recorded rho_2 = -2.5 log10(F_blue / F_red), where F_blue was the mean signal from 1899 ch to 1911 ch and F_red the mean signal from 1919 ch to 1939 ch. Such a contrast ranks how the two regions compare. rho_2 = 0.1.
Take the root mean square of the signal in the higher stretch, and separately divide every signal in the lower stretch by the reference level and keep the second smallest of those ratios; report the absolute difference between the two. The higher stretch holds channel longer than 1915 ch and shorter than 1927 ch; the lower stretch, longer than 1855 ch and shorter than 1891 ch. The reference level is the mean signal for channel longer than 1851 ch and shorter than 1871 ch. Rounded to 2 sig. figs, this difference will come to 30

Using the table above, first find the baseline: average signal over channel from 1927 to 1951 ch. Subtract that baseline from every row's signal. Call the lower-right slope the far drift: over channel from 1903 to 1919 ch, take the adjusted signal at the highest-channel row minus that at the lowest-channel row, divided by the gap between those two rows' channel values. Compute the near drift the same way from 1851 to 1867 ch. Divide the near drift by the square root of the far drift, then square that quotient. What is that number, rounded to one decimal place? 2.1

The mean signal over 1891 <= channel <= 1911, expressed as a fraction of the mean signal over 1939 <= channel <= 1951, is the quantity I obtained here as 0.79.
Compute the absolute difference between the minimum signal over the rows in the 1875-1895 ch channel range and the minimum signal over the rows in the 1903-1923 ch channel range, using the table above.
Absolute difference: 11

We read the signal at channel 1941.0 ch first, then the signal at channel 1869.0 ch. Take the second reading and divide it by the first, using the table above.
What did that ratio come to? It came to 0.7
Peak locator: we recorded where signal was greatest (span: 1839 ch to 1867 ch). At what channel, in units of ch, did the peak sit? 1841.0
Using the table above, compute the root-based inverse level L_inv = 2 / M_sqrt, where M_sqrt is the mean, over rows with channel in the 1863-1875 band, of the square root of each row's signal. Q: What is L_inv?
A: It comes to 0.40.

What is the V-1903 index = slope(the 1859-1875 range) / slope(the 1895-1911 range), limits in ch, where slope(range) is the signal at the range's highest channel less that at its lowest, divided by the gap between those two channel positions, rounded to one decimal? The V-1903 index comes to -12.0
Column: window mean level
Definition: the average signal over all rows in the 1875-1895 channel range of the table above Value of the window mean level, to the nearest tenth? 20.8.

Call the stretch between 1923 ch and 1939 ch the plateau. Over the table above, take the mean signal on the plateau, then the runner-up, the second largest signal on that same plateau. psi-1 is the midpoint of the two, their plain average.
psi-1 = 33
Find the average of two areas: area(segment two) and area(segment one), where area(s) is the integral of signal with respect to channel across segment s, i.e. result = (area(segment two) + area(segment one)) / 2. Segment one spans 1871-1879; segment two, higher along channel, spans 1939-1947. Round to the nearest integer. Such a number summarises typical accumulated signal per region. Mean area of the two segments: 222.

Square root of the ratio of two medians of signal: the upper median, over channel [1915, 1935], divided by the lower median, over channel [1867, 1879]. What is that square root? 1.21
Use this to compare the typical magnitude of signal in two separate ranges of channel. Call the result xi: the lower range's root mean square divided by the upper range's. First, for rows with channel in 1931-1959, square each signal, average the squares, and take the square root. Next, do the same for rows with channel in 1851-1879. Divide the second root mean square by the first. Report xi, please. 0.8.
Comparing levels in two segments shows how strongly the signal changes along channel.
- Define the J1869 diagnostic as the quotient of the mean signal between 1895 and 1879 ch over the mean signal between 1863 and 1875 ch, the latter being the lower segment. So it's 0.84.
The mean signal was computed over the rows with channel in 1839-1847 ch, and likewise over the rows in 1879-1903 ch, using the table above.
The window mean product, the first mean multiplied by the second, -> 926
